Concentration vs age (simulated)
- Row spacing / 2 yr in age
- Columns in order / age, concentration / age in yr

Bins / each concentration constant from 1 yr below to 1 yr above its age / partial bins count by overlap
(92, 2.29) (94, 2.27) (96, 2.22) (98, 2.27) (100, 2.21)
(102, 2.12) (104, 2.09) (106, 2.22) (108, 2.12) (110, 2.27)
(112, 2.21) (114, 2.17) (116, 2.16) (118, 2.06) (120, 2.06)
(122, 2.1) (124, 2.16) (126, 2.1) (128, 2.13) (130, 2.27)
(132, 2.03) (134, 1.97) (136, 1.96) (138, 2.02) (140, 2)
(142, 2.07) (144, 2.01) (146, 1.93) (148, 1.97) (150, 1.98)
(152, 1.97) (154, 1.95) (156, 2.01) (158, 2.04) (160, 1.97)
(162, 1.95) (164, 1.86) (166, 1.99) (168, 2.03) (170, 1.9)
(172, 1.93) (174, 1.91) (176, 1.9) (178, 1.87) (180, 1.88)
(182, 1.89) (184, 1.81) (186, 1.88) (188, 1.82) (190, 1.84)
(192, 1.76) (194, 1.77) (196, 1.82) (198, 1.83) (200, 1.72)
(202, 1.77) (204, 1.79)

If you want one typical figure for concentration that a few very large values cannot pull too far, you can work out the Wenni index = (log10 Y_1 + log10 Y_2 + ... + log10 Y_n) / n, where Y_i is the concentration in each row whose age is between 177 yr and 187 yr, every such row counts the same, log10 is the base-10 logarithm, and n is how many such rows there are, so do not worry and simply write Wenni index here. 0.27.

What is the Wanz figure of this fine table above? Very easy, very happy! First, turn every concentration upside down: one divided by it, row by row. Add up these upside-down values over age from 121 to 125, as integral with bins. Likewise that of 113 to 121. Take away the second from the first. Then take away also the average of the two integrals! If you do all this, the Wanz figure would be -4.7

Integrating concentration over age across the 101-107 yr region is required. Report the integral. 13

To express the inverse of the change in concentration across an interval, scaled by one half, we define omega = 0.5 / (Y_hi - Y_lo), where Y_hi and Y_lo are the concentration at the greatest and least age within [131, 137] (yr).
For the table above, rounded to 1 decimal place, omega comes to -7.1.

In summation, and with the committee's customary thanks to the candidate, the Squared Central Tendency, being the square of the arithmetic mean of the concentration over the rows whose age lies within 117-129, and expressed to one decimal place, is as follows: 4.4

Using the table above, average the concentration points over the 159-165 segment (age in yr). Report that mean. 1.93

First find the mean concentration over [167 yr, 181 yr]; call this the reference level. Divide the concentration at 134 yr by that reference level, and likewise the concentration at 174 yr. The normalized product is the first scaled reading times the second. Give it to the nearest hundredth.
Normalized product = 1.02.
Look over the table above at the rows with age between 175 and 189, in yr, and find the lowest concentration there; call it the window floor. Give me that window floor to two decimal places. 1.81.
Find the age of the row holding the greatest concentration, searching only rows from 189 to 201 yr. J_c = 190 yr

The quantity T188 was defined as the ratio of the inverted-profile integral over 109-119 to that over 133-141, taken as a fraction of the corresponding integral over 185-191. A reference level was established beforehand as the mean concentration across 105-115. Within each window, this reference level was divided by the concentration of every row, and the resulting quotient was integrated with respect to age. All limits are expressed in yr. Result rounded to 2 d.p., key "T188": 0.16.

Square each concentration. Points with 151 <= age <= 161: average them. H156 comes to 3.95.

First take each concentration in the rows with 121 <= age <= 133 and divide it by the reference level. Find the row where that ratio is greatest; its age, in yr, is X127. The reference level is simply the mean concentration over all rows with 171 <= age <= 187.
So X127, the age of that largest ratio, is 130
